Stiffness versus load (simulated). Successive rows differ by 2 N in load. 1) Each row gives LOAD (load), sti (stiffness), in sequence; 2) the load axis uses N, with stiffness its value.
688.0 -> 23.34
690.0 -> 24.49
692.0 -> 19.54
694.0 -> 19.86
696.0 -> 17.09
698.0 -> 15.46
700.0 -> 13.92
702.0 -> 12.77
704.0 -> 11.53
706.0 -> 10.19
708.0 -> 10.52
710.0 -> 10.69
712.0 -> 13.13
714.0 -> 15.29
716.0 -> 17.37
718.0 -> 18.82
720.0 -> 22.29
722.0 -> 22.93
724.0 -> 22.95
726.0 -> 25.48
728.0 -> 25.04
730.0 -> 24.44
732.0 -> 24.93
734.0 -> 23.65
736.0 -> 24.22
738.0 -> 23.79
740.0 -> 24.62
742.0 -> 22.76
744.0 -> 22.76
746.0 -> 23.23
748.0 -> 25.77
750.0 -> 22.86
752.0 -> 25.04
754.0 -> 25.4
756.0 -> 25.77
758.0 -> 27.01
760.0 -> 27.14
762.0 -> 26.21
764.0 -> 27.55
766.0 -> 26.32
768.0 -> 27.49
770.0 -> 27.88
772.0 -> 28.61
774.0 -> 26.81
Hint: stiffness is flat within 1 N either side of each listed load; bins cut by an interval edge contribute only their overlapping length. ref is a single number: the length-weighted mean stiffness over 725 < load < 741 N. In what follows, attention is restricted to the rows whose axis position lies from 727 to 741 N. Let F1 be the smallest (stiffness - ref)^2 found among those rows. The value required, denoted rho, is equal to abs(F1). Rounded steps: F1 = 0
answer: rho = 0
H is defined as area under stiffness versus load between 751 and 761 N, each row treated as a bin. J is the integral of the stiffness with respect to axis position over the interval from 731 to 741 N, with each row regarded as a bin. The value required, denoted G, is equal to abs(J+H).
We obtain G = 503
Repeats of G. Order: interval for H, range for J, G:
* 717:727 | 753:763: 488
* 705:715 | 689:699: 313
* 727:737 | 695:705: 386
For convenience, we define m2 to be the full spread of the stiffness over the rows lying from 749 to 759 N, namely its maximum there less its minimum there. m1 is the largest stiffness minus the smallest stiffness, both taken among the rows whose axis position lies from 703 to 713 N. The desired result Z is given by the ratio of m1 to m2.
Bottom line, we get 0.7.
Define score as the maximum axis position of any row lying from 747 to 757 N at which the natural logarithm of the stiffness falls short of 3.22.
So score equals 750.0 N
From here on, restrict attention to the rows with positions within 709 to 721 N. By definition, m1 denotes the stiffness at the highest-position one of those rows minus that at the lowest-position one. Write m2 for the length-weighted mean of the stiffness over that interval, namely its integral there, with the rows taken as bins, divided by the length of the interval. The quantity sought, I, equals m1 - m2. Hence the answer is -5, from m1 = 12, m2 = 16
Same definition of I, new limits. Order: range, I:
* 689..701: -29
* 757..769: -26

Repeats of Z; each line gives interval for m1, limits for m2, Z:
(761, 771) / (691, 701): 0.3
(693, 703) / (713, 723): 0.9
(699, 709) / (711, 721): 0.4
